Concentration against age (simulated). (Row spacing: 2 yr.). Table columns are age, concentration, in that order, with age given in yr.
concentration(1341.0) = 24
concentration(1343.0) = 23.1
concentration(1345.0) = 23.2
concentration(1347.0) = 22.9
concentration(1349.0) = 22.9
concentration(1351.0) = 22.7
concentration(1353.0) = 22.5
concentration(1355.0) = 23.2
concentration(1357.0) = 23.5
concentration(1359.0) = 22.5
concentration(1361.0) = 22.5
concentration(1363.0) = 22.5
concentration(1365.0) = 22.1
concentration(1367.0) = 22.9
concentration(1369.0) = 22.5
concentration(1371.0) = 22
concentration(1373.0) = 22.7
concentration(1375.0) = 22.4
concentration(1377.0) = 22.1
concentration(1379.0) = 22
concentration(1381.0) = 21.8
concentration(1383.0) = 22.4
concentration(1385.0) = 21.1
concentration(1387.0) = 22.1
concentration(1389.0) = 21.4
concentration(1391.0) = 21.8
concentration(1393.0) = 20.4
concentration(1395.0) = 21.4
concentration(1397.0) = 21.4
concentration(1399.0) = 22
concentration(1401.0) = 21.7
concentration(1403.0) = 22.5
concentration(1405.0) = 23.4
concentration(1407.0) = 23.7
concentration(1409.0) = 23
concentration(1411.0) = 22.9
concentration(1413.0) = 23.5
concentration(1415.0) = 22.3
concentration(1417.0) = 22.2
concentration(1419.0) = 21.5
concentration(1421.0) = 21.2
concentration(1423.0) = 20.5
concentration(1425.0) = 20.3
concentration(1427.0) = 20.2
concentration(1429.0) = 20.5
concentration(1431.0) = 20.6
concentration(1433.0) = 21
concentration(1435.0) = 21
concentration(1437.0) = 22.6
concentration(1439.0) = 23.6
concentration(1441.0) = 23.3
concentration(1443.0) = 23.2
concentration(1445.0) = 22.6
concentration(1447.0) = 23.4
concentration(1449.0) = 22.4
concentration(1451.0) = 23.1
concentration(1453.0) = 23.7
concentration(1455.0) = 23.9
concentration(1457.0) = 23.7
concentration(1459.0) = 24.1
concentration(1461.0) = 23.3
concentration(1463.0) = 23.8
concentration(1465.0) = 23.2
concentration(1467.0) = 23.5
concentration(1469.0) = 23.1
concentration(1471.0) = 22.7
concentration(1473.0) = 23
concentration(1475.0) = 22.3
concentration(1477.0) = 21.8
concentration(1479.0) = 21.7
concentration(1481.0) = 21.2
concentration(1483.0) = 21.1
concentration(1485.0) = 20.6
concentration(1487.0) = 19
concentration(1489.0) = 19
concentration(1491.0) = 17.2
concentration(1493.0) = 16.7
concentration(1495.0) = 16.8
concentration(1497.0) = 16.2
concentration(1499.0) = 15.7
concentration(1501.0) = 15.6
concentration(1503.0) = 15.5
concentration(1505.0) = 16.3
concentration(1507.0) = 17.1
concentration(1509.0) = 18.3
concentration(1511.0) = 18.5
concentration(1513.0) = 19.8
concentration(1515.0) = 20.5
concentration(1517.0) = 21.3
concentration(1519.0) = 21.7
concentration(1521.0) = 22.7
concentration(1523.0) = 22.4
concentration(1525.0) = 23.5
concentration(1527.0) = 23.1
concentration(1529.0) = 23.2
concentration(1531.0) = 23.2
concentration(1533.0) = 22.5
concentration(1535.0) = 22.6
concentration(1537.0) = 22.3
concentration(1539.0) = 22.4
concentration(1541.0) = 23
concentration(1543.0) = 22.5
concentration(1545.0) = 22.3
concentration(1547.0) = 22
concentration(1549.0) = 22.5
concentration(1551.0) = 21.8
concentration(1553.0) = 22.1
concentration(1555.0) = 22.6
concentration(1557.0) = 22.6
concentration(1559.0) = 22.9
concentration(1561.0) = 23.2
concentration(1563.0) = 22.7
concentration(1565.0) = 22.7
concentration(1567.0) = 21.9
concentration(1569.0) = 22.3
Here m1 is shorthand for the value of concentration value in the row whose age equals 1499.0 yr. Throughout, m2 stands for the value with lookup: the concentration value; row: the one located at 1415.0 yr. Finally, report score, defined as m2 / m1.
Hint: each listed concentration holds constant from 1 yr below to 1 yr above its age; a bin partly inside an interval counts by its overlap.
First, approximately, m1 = 15.7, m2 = 22.3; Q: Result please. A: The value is 1.42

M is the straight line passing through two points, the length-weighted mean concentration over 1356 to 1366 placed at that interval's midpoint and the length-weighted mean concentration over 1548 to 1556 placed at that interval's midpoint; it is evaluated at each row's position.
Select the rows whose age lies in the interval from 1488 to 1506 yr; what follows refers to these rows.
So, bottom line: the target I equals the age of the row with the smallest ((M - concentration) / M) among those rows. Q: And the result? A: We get 1489.0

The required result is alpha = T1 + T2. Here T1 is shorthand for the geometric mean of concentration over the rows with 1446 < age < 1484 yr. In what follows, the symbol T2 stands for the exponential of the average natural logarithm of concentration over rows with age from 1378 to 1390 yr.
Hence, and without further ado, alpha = 45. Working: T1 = 22.9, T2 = 21.8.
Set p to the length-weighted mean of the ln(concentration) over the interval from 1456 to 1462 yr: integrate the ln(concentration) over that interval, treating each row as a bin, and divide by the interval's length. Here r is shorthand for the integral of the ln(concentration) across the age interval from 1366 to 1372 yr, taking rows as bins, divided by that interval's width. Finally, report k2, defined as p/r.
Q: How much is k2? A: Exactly 1.02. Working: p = 3.17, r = 3.112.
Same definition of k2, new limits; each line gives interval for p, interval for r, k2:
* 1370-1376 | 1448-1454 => 0.99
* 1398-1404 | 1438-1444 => 0.98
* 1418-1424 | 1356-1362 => 0.97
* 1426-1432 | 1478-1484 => 0.99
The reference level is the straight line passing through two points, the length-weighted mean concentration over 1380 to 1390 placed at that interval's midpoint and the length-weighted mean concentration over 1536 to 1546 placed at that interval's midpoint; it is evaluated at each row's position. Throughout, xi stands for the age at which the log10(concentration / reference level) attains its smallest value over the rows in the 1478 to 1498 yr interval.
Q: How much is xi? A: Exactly 1497.0 yr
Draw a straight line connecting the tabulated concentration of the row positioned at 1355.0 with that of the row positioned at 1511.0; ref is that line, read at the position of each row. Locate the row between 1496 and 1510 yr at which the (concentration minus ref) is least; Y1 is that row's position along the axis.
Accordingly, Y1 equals 1503.0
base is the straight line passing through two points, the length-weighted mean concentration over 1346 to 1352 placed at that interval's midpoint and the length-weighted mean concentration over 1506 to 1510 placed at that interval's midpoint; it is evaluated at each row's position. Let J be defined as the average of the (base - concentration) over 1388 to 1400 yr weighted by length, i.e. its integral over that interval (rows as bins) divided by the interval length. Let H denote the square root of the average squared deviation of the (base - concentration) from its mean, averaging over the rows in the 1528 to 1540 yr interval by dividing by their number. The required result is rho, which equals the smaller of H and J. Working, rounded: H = 0.27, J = 0.0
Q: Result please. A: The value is 0.0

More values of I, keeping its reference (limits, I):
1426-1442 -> 1439.0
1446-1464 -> 1459.0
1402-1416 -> 1407.0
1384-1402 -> 1387.0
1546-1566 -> 1561.0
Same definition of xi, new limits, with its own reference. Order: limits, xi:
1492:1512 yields 1503.0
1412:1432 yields 1427.0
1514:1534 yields 1515.0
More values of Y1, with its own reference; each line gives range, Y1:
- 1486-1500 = 1499.0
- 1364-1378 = 1365.0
